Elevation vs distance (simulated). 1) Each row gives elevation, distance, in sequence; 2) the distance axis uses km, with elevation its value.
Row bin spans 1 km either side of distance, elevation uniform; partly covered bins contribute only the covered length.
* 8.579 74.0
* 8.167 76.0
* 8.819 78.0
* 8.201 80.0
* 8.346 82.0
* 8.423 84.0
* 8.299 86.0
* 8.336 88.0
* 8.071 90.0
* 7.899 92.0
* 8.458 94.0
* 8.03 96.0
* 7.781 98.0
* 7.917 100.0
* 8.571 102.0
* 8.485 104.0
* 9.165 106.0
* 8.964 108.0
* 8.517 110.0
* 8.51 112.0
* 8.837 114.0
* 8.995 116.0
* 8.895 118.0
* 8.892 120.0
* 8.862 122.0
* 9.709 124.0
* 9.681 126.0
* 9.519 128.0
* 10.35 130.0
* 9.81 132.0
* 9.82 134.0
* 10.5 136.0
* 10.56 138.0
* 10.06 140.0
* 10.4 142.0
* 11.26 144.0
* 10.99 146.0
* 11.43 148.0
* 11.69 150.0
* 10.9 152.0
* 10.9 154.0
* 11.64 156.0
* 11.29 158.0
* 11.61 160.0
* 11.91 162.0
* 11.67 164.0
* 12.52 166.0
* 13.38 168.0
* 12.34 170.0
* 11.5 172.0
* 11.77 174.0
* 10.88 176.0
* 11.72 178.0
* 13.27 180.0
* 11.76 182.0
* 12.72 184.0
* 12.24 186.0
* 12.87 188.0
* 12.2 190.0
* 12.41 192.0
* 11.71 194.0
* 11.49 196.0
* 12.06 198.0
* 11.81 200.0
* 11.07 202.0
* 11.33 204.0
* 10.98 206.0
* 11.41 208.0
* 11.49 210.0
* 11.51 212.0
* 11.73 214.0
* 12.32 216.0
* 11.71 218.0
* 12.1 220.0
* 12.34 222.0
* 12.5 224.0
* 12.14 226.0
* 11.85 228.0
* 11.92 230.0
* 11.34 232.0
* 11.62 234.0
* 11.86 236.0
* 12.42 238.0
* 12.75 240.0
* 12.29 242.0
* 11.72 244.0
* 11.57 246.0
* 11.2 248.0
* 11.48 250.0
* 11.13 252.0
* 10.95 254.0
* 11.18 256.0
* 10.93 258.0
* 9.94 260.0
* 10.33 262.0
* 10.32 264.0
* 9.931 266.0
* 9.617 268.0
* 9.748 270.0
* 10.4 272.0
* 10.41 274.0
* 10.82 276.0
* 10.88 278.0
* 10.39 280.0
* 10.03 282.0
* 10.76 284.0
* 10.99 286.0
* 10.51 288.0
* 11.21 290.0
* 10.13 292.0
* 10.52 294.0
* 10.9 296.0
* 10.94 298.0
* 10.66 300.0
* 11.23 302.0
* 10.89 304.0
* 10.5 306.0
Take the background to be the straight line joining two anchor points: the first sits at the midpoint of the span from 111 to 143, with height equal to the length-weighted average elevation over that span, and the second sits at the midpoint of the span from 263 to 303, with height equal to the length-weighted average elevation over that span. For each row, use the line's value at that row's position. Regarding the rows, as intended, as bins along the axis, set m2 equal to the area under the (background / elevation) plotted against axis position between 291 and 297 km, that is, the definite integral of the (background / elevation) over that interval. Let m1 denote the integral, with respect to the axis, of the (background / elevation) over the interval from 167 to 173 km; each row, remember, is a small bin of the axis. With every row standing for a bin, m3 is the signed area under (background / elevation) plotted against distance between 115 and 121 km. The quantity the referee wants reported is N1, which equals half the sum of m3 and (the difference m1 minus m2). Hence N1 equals 2.6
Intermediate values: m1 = 4.8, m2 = 6.0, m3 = 6.4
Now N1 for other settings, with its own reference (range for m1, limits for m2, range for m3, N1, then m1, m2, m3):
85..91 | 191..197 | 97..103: 4.4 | 6.8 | 5.1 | 7.0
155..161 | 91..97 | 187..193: 1.5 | 5.1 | 6.9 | 4.8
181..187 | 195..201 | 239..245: 2.4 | 4.9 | 5.1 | 5.0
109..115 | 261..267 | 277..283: 3.3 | 6.6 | 6.1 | 6.0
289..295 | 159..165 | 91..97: 4.0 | 6.0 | 5.0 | 6.9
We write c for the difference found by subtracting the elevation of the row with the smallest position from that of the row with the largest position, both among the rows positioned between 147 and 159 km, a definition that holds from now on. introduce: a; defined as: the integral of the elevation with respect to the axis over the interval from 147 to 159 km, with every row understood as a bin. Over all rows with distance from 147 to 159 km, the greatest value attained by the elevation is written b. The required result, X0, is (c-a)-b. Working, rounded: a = 136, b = 11.69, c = -0.1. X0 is -148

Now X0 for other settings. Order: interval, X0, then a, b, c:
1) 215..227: -159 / 146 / 12.5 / -0.2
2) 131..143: -132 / 122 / 10.56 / 0.6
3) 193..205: -151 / 139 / 12.06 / -0.4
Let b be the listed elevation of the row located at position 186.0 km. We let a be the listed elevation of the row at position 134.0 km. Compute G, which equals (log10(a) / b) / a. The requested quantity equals 0.0083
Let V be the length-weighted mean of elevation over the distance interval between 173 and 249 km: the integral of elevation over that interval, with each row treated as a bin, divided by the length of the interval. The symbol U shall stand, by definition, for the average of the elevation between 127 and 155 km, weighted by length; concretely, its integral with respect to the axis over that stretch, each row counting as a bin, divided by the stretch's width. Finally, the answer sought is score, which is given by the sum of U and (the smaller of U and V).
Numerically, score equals 21.2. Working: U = 10.6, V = 11.9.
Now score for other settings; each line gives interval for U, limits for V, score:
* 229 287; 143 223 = 22.0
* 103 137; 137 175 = 18.5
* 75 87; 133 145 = 16.8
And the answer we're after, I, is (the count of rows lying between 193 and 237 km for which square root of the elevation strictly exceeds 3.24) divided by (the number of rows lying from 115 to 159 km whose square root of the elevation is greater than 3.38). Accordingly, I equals 7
